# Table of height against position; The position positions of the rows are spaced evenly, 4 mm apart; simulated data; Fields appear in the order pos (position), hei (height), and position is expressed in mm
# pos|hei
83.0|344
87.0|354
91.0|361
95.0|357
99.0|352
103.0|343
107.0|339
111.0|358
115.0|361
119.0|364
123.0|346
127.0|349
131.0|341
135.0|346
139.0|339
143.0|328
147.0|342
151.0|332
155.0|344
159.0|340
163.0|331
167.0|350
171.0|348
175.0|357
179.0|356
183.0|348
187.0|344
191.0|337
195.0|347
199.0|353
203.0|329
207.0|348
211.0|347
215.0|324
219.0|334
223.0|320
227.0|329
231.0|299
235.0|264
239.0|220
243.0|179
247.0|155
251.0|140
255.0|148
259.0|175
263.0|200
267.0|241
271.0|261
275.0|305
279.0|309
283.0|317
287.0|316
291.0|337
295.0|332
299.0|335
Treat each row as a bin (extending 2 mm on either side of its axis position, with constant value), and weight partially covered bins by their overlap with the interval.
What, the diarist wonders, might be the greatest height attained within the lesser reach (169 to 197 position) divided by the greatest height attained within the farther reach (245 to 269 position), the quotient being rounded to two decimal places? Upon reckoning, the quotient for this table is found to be 1.48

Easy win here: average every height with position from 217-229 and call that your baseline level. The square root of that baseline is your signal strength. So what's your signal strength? 18.1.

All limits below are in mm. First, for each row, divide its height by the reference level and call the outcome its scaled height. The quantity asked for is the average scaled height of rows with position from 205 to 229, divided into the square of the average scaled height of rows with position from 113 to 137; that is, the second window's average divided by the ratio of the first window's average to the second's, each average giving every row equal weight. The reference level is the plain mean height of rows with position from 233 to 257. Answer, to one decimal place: 2.0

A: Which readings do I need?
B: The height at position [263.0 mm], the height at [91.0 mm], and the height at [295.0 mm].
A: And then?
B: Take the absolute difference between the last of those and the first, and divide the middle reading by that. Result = 2.7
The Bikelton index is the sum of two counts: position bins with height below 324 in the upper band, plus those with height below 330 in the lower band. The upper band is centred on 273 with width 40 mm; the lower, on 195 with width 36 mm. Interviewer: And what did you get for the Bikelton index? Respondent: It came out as 10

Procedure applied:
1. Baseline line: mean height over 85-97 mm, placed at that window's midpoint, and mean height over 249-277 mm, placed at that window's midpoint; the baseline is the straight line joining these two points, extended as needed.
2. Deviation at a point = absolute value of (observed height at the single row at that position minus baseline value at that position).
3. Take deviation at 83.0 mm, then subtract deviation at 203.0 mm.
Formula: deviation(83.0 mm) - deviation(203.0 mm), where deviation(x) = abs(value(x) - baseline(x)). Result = -47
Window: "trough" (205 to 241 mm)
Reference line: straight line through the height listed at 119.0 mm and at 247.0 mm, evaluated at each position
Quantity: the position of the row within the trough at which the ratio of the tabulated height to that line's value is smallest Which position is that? 239.0 mm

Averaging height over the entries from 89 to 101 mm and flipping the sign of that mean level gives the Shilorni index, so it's -357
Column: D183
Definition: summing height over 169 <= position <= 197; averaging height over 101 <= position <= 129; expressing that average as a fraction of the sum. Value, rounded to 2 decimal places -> 0.14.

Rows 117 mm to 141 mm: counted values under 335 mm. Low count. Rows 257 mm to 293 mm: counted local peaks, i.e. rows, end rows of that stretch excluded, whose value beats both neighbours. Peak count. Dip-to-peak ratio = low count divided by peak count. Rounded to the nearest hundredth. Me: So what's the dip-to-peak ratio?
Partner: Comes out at 0.00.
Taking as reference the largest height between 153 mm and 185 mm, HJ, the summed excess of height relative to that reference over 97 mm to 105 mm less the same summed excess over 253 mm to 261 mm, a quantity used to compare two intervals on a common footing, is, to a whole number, 372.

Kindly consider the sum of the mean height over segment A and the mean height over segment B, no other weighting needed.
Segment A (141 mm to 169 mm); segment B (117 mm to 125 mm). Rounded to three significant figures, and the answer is 693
